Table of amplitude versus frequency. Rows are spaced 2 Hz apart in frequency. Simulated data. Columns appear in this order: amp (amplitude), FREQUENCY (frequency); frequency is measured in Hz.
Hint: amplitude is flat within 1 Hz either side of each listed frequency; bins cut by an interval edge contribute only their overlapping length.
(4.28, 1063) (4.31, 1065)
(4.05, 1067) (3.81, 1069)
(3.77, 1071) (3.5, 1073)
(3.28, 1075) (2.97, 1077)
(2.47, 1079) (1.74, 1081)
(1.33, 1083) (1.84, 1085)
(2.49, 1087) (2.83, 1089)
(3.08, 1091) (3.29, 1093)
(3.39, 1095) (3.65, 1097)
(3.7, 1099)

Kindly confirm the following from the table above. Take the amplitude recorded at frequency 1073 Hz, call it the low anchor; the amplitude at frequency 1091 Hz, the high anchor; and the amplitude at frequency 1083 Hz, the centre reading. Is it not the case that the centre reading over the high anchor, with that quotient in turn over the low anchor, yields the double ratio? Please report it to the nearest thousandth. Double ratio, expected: 0.123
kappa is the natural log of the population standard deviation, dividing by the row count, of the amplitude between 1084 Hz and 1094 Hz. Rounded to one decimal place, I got -0.7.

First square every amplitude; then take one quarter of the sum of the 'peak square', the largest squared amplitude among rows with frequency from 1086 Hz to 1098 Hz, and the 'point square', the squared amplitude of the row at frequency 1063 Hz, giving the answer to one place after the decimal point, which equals 7.9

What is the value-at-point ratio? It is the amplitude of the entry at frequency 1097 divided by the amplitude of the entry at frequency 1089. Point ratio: 1.3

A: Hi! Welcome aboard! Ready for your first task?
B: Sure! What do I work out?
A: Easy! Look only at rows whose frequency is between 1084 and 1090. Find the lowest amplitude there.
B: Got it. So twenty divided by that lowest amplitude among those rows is 11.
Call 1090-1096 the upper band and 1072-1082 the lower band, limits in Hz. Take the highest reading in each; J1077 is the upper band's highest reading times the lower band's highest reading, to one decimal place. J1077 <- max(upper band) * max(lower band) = 11.9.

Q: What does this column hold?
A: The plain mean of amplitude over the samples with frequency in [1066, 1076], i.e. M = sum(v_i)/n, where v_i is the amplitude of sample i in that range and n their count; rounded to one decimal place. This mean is 3.7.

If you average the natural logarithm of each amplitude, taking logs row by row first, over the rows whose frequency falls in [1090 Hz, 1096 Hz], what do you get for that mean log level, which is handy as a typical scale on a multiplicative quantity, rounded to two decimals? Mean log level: 1.18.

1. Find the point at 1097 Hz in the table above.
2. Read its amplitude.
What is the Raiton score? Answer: 3.65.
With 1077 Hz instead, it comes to 2.97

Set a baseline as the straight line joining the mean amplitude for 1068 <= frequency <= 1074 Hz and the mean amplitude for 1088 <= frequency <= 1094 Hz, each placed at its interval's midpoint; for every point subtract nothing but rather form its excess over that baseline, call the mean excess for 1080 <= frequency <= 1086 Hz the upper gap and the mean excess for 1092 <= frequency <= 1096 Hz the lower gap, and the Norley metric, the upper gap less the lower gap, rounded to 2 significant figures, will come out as -2.0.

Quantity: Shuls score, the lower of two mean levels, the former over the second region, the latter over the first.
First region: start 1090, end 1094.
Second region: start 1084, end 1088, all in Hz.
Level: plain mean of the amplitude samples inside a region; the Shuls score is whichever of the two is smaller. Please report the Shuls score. 2.2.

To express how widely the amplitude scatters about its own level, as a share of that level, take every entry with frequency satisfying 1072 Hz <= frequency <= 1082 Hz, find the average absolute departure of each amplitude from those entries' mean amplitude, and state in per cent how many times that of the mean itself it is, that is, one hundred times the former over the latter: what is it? 20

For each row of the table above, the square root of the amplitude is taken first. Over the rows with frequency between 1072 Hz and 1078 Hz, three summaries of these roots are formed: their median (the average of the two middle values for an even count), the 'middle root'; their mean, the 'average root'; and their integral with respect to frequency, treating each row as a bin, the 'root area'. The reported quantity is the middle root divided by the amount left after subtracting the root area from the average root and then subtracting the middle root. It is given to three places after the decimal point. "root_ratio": -0.167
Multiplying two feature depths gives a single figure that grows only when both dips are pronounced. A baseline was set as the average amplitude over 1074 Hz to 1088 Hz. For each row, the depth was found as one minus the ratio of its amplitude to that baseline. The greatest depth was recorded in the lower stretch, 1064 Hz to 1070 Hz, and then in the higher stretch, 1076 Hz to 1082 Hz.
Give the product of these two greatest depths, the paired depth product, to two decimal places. -0.16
